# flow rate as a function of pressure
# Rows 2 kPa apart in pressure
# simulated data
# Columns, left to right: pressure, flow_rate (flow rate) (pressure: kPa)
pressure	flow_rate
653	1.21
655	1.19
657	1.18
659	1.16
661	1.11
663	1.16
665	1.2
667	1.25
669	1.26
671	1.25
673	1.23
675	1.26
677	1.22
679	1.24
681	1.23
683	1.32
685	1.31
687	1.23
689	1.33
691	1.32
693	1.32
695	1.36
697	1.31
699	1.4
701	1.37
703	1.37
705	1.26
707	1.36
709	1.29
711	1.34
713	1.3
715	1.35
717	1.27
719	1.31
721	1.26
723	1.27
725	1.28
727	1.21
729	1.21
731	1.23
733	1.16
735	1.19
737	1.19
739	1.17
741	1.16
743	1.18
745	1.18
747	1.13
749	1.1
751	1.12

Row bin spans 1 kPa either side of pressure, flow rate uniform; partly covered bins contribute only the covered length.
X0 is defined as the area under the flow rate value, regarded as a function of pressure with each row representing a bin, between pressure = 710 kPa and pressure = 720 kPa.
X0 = 13.1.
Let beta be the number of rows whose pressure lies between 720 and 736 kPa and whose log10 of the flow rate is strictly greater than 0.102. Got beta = 2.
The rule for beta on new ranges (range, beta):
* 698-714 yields 7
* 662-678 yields 0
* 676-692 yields 4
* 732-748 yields 0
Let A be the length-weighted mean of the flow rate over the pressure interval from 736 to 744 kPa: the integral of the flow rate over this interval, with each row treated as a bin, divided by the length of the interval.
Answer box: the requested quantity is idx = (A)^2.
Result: 1.38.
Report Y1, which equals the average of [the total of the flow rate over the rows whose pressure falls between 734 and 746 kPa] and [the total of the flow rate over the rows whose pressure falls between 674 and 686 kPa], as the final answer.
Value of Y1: 7.3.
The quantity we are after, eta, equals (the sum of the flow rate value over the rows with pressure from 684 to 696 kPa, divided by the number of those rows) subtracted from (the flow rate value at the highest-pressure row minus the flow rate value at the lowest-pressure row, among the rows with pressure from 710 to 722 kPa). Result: -1.39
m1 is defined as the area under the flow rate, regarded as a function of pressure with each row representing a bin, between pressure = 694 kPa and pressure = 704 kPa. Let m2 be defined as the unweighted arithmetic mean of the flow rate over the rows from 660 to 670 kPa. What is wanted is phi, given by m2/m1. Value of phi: 0.088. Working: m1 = 13.6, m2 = 1.20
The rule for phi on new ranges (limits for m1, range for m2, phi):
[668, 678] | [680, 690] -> 0.103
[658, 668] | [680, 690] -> 0.109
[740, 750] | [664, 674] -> 0.108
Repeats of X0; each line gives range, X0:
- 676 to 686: 12.6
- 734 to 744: 11.8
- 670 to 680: 12.4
